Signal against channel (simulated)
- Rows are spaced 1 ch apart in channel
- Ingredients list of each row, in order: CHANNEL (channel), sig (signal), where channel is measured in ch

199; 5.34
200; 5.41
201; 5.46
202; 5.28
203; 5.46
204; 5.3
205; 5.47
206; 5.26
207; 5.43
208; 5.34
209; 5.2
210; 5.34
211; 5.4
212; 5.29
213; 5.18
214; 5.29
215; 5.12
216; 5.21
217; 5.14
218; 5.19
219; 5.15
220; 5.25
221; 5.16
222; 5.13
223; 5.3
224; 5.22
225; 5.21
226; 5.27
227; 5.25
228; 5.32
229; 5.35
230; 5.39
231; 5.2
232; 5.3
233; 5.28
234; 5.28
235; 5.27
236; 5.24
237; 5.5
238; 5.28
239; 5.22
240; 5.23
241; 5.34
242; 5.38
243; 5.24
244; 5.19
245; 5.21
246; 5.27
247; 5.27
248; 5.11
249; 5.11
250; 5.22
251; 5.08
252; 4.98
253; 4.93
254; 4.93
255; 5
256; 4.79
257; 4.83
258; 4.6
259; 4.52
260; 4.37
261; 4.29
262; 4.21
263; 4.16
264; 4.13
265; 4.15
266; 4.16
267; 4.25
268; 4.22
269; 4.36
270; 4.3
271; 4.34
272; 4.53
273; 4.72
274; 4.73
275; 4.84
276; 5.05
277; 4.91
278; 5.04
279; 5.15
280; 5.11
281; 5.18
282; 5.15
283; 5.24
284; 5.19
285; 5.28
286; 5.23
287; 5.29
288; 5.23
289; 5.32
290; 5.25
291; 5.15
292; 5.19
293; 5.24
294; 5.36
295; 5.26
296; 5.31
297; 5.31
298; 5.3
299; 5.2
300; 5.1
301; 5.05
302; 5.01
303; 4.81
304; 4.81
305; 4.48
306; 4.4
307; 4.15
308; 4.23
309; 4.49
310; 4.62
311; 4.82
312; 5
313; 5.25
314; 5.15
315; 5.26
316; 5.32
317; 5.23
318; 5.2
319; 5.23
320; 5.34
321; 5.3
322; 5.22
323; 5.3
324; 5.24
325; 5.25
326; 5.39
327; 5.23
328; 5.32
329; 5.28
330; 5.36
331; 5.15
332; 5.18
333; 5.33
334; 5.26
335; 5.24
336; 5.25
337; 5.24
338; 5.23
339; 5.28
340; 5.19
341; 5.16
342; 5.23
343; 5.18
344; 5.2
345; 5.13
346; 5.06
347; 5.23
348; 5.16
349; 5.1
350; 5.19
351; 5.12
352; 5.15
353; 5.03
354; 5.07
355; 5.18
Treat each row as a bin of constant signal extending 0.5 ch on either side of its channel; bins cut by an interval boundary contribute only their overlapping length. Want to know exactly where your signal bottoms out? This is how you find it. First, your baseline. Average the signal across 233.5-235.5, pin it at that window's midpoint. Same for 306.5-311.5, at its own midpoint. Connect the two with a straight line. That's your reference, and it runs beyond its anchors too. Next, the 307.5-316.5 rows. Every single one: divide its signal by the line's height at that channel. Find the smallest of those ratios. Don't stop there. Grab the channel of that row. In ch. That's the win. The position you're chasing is 308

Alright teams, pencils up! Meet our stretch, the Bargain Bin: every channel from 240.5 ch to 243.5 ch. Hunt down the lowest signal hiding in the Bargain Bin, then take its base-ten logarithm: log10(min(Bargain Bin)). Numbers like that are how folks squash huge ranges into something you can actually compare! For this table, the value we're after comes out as 0.719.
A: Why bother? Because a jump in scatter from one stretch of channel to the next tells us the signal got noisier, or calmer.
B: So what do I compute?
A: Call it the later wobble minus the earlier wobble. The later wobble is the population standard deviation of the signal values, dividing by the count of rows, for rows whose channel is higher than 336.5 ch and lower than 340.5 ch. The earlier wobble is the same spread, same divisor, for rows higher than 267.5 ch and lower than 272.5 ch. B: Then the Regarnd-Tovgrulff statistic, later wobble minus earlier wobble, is -0.07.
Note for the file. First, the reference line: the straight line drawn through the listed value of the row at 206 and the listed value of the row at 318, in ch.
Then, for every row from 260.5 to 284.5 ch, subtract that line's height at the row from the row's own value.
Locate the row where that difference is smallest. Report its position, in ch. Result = 264 ch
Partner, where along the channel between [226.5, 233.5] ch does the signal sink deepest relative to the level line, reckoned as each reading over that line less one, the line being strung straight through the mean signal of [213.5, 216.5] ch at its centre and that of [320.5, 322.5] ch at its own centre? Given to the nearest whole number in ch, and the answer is 231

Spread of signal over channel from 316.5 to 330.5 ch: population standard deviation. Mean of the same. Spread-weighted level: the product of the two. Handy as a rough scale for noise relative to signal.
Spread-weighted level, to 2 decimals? 0.30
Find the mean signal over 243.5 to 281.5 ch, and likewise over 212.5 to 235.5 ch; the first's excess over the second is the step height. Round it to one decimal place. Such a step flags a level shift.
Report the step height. -0.5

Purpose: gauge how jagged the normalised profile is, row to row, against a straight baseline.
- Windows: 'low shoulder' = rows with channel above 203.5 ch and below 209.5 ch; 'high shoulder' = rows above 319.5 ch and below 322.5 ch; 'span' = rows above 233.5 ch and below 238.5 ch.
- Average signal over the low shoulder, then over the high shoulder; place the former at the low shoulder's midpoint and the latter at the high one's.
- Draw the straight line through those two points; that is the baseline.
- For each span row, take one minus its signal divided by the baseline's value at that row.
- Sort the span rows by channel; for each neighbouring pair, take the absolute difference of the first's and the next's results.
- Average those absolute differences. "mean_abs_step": 0.0244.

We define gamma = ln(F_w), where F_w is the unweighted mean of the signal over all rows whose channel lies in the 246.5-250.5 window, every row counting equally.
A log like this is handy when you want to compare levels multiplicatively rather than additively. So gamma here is 1.644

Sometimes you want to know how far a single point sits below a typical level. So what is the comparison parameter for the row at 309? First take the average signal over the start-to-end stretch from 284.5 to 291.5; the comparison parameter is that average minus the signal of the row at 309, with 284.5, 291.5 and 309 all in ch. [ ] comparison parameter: 0.8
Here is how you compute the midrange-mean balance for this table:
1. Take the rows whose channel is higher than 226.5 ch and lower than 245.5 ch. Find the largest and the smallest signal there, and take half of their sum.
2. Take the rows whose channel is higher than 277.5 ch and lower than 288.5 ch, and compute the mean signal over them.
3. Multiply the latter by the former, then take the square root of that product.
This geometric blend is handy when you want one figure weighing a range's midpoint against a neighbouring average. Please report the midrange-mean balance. 5.27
